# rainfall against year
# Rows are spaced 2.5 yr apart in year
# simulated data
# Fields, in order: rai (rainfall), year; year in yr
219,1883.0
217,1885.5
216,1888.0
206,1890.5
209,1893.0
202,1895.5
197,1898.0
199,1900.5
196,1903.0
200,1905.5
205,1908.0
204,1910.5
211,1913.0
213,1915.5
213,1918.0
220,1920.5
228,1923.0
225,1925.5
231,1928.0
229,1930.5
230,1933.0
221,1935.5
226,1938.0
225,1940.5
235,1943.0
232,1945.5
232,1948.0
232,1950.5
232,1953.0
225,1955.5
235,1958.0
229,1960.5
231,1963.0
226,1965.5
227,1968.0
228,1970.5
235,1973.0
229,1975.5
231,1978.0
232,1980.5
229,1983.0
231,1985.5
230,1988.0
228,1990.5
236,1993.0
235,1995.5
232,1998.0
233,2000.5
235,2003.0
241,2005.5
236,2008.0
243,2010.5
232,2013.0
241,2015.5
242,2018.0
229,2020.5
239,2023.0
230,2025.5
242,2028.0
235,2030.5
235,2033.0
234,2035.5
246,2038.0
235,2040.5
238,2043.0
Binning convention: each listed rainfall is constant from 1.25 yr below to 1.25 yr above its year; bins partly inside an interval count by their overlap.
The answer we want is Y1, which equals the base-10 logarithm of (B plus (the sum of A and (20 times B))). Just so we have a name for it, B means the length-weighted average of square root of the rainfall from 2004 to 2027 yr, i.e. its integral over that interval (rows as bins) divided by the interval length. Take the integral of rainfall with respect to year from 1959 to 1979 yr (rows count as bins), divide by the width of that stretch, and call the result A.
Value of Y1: 2.74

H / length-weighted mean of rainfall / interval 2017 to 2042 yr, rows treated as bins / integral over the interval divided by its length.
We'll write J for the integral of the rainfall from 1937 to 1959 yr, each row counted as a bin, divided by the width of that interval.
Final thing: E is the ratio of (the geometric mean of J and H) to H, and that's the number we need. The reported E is 0.99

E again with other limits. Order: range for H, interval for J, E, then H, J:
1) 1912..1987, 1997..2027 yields 1.02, 227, 236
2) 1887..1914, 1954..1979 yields 1.06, 204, 230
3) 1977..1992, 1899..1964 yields 0.98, 230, 221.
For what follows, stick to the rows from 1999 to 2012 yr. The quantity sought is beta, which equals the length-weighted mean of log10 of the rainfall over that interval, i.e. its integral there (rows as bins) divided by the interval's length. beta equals 2.38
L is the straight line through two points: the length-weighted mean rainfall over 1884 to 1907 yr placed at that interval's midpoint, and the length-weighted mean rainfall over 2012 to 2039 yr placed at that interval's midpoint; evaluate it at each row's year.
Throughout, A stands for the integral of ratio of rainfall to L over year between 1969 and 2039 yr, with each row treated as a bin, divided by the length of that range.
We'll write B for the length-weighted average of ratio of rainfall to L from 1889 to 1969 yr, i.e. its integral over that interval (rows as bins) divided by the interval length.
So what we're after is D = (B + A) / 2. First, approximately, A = 1.01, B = 1.03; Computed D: 1.02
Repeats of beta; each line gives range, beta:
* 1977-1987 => 2.36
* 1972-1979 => 2.36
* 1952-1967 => 2.36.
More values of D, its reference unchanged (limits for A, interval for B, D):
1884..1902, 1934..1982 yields 1.03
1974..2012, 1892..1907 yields 1.00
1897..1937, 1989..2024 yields 1.02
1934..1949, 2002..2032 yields 1.03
